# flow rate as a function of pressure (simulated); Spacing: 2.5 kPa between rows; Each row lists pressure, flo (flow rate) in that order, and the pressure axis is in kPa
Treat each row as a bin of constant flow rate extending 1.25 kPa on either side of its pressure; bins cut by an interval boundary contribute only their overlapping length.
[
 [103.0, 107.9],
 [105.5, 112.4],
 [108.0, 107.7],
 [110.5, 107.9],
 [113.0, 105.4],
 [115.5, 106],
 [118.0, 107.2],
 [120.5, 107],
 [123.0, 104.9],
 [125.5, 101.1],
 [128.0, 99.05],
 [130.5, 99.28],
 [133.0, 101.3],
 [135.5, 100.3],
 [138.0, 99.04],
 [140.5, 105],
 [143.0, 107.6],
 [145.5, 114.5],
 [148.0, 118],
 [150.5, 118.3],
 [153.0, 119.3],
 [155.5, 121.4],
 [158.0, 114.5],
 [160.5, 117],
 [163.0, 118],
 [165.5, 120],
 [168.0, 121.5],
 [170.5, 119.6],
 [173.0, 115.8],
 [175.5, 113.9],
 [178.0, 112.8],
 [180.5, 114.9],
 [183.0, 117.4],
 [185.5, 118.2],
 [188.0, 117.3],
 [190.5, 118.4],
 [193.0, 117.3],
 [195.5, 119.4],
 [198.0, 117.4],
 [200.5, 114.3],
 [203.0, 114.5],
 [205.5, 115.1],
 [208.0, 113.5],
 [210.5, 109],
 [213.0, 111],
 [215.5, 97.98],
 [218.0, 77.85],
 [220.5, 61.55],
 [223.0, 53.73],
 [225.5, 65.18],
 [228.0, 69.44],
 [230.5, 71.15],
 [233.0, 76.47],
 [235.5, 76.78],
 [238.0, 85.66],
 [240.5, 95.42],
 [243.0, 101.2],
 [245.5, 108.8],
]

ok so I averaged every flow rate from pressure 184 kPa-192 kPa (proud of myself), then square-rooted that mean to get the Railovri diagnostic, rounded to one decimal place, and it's 10.9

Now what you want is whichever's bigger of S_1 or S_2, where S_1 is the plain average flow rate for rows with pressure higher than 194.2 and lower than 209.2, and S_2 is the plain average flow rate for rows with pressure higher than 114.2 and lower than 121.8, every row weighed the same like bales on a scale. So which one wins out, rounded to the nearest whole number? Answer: 116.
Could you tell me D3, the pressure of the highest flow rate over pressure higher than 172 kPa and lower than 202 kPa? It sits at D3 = 195.5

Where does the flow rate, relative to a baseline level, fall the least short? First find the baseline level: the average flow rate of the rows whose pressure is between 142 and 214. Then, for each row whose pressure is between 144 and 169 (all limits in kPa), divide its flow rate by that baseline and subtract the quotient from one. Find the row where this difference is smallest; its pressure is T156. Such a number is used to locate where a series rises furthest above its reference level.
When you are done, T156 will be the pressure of 168.0 kPa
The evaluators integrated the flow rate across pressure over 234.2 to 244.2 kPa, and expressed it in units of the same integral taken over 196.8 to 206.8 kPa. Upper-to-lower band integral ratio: 0.8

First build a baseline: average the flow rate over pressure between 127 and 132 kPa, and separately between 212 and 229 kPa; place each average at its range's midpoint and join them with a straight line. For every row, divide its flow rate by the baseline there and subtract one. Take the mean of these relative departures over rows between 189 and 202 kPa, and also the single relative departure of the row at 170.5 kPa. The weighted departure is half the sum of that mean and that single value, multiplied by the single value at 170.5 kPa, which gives 0.13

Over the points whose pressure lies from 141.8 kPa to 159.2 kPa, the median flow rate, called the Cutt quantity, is 118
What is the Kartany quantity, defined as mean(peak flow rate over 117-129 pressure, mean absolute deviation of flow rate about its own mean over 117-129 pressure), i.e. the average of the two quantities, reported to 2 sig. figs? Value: 55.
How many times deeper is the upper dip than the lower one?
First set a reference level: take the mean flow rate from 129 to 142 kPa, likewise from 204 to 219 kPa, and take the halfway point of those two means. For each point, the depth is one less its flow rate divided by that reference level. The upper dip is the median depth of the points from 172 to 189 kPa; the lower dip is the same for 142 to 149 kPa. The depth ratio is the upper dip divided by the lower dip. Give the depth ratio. 1.11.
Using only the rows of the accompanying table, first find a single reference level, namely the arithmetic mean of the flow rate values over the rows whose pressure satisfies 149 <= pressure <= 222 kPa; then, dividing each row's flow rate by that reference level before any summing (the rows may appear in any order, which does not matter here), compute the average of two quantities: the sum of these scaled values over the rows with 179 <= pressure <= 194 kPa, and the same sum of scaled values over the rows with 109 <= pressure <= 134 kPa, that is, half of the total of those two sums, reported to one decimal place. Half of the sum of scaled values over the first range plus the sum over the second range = 7.7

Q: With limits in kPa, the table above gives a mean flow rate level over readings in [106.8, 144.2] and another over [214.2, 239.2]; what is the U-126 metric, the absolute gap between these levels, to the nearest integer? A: 30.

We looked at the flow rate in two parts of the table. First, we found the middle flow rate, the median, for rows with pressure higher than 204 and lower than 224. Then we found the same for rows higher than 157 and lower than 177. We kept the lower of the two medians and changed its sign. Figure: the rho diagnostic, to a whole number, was -103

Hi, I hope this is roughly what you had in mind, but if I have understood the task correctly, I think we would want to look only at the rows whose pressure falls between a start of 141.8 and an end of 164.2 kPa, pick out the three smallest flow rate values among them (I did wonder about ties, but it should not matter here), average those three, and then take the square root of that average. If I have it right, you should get 10.6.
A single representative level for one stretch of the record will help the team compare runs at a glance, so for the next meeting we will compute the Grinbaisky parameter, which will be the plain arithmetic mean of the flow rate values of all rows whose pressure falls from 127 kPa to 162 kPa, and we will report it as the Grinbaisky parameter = 110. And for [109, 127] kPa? 106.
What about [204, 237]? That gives 85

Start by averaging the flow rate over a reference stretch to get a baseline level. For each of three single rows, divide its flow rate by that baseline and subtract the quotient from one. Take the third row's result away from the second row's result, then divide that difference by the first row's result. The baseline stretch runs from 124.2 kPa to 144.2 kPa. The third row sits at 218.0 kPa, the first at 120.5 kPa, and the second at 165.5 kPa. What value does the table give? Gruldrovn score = 8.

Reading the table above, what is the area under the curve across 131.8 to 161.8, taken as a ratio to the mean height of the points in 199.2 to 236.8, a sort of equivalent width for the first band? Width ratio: 38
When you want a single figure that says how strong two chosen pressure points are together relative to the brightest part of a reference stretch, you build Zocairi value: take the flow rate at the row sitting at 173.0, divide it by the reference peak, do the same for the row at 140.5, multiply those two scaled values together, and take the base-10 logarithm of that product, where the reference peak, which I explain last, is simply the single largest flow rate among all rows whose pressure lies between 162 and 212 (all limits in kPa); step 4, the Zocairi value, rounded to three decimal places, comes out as -0.084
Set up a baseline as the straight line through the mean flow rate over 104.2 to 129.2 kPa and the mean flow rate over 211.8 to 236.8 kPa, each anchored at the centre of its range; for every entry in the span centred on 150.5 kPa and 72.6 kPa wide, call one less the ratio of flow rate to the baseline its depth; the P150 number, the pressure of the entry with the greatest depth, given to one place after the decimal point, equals 128.0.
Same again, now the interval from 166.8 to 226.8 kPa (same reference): 223.0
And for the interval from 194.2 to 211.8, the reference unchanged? 210.5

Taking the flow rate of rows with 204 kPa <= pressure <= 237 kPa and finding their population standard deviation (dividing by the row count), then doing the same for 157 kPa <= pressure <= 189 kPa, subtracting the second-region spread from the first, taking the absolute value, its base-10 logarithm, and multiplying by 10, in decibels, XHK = 13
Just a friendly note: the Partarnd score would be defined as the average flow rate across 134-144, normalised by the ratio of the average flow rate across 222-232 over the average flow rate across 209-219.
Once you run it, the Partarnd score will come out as 157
